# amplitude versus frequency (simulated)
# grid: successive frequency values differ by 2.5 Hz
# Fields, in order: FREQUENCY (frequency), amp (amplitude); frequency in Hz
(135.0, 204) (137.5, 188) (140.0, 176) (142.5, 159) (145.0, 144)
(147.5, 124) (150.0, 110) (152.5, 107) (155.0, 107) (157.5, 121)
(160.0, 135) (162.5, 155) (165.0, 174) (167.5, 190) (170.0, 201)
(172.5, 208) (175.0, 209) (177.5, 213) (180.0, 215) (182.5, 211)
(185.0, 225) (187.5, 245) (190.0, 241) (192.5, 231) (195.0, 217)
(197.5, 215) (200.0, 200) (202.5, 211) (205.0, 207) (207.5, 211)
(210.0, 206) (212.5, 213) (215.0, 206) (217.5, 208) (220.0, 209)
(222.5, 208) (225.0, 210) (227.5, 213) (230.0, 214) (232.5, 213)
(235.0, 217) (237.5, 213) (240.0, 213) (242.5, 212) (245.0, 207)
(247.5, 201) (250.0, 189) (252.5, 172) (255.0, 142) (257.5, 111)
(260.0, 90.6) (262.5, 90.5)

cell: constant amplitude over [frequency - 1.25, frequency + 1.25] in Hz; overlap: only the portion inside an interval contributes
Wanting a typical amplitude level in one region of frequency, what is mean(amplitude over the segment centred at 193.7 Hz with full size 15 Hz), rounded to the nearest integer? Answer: 225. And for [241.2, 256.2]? 187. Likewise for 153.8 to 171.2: 155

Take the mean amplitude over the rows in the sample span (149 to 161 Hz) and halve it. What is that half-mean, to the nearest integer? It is 58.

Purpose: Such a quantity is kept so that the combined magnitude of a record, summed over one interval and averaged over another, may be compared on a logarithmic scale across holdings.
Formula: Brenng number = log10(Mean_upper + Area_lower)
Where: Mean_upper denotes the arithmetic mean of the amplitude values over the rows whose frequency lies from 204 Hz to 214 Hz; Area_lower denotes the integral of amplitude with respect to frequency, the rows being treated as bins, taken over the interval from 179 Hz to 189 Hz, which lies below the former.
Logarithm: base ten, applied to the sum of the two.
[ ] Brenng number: 3.39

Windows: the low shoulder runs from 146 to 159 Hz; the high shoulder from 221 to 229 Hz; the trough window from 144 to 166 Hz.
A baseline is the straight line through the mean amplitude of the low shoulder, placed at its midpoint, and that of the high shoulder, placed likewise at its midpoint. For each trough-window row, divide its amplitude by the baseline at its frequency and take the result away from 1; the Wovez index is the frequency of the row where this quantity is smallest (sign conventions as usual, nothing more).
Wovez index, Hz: 145.0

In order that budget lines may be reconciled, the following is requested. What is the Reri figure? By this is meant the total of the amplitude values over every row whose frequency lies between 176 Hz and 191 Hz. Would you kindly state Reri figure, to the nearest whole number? 1350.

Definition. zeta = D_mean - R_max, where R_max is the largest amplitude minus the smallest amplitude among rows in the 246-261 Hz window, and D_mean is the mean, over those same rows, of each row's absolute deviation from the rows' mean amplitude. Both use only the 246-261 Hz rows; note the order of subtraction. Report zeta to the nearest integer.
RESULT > -74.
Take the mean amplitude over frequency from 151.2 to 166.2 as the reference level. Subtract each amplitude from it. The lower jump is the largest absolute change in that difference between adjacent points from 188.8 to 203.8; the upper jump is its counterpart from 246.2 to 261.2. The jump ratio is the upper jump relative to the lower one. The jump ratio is 2.1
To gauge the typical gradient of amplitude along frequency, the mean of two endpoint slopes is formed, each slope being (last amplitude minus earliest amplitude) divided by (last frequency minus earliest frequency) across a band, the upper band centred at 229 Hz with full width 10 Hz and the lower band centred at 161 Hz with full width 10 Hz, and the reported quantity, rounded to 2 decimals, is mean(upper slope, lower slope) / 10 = 0.37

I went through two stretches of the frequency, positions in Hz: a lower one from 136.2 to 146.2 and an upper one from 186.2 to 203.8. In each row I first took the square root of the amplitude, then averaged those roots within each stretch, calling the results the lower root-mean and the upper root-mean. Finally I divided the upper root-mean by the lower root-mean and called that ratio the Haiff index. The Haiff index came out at 1.16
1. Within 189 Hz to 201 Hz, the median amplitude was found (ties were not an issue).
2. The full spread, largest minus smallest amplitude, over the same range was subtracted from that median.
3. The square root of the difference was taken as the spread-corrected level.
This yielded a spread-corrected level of 13.3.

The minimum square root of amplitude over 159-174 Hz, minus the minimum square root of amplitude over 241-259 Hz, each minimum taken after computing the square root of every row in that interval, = 1.1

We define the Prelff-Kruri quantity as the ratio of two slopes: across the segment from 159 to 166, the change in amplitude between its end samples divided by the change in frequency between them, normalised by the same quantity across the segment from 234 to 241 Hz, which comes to -10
